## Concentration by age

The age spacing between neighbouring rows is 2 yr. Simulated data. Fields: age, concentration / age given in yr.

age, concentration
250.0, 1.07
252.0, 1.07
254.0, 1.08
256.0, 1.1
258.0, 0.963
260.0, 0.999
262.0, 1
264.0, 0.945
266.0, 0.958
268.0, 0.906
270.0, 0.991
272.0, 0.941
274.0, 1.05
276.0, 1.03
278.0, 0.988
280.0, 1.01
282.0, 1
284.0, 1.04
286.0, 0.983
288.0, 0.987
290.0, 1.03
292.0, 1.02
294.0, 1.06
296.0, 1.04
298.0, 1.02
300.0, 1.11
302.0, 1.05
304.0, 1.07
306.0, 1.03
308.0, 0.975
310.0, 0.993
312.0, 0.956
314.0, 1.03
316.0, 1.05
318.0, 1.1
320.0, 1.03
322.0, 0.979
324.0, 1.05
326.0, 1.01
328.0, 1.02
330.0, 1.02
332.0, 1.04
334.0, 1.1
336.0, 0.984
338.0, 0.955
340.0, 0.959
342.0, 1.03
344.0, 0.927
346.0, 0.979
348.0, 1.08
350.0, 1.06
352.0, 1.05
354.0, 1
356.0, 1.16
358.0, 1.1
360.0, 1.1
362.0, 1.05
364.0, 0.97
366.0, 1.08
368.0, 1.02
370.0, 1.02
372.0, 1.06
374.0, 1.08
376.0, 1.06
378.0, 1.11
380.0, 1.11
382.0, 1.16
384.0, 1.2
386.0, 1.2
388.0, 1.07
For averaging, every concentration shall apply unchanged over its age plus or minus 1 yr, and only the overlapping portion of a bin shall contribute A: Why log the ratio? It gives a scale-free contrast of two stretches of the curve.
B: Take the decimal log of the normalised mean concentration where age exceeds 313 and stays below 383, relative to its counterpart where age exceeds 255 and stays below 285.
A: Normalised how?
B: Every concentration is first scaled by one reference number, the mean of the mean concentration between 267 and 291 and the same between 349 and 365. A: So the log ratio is 0.021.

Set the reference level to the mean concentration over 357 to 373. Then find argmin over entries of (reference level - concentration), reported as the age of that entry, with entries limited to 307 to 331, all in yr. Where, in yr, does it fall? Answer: 318.0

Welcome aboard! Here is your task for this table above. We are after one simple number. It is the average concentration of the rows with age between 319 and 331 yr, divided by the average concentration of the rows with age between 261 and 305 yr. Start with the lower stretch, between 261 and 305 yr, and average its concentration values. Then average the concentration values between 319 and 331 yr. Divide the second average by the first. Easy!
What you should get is 1.01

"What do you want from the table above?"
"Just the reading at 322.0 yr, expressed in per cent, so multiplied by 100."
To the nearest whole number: 98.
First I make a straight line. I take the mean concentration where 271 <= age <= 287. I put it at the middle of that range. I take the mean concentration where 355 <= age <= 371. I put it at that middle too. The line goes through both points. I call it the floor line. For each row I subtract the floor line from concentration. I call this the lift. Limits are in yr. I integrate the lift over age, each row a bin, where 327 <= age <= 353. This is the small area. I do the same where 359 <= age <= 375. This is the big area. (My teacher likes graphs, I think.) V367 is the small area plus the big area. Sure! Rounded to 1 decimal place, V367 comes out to -1.1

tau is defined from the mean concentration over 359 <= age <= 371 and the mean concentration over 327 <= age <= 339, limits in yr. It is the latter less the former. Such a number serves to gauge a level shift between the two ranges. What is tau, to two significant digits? -0.020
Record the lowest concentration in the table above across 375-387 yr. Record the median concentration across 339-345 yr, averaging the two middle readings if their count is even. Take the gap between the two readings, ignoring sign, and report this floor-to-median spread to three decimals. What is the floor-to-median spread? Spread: 0.101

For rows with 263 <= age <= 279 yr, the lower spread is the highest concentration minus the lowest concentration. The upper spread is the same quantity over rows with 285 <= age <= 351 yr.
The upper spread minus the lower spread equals 0.04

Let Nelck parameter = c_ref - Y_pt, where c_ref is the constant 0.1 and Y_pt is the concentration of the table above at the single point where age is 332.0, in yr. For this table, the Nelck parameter -0.940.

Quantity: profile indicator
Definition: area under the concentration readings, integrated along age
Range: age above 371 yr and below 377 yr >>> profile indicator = 6.40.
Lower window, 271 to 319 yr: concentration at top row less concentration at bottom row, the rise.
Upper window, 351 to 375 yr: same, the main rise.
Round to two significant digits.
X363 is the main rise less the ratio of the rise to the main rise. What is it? -5.3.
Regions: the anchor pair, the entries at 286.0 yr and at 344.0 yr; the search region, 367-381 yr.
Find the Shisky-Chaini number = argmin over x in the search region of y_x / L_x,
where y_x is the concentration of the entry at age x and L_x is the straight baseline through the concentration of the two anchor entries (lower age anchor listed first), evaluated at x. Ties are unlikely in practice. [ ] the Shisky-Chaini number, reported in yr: 368.0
